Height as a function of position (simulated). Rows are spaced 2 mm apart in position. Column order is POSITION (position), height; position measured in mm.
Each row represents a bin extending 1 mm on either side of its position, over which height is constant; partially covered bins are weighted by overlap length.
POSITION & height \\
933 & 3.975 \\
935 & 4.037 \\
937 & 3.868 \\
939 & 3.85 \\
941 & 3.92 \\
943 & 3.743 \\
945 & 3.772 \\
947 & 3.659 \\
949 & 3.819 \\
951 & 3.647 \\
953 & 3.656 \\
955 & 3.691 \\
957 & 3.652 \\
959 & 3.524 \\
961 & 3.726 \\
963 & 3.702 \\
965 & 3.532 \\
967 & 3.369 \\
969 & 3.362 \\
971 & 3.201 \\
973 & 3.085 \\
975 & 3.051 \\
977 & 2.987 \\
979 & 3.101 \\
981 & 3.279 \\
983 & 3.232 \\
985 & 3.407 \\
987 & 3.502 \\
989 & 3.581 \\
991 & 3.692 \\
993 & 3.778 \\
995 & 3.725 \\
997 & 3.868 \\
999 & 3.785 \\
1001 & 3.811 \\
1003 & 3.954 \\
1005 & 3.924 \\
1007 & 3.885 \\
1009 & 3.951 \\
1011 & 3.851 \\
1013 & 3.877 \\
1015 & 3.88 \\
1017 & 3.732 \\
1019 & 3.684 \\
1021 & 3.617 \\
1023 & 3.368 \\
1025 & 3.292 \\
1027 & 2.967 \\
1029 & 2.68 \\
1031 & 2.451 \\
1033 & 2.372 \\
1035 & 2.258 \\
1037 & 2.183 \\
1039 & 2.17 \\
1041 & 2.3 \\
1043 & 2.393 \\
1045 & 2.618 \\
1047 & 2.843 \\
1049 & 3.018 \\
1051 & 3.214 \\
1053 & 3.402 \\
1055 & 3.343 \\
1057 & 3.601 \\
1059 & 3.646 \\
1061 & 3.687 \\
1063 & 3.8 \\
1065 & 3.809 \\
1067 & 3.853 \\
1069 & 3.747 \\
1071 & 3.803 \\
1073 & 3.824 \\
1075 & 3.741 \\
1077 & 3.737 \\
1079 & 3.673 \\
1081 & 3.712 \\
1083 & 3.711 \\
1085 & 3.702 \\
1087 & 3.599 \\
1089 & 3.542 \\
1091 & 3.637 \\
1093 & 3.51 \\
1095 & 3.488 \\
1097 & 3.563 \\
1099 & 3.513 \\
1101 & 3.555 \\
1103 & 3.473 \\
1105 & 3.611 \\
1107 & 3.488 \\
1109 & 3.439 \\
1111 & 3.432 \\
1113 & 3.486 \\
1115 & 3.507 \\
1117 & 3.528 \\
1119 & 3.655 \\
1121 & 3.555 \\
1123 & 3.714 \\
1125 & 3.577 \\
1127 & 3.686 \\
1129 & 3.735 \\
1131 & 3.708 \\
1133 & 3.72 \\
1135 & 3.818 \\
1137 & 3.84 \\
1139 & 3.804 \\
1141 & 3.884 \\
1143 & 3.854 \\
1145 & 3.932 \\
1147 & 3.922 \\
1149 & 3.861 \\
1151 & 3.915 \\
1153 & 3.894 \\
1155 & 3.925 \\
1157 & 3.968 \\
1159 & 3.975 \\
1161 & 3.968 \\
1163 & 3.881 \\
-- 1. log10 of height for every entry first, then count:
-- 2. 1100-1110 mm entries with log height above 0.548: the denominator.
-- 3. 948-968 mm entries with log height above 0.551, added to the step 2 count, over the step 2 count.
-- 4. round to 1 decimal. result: 4.5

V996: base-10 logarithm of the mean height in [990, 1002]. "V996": 0.577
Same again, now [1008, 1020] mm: 0.583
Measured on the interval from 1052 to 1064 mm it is 0.554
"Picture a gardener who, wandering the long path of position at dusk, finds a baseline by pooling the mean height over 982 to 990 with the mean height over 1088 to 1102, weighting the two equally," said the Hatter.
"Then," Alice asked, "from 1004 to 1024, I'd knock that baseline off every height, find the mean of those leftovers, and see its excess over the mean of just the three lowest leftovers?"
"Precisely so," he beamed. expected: 0.2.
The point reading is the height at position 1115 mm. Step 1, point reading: 3.507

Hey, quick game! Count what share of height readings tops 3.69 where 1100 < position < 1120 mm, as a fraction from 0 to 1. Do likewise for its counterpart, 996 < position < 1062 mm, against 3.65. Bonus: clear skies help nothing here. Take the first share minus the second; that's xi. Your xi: -0.39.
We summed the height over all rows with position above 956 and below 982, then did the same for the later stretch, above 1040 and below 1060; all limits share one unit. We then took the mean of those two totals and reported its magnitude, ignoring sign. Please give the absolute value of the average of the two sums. 37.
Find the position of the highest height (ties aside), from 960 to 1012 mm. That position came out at 1003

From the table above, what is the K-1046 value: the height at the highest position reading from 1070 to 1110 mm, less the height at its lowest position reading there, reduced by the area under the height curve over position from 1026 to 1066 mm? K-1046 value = -118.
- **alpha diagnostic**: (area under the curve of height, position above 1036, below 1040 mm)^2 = 76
